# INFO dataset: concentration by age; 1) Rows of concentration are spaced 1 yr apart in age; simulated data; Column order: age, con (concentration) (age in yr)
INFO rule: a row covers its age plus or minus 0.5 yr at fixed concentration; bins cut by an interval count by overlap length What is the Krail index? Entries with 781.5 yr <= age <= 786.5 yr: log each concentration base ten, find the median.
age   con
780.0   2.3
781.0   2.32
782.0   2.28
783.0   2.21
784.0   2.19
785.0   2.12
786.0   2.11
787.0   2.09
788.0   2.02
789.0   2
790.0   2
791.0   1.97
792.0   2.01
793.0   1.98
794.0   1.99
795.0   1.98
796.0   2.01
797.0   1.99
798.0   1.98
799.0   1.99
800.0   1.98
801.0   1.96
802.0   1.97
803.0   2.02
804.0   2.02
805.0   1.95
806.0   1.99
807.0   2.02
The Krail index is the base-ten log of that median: -0.468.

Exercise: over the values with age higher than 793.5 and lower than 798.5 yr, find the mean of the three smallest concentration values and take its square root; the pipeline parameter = 1.41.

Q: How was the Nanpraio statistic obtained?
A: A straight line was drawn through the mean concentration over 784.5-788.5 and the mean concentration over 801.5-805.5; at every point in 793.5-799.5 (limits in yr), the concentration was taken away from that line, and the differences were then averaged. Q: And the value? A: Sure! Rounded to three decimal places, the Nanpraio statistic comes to 0.039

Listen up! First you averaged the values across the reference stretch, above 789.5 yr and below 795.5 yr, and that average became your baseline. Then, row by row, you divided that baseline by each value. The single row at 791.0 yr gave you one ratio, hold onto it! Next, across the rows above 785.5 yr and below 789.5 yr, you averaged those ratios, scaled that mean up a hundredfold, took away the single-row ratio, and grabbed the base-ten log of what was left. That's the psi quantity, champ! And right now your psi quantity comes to 1.98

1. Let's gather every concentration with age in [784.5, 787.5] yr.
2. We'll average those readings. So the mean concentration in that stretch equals 2.11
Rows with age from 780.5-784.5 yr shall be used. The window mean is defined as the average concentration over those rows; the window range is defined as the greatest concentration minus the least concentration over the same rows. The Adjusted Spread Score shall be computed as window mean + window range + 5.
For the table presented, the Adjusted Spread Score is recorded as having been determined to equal 7.38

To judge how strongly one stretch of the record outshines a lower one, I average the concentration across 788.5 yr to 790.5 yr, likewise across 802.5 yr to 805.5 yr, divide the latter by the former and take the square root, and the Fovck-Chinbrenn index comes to 1.00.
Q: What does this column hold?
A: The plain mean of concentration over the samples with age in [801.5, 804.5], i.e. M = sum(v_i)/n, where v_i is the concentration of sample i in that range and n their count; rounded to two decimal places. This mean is 2.00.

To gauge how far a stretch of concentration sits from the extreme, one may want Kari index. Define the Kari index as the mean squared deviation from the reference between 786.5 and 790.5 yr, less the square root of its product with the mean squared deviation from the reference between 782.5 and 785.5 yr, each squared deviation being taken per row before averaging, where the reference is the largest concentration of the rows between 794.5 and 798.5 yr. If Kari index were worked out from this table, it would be -0.0052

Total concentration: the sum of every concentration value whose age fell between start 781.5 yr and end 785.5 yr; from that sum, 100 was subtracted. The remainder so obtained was -91.2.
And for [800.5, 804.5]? -92.0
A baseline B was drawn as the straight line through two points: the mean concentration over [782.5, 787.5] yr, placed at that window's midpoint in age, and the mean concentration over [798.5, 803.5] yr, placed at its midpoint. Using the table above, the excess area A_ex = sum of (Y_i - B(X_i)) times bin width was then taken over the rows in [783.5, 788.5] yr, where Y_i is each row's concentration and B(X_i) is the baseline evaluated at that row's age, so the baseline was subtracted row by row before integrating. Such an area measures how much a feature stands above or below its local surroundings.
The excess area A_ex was -0.1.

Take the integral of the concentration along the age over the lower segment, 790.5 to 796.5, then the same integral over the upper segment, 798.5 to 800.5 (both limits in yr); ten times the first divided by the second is 30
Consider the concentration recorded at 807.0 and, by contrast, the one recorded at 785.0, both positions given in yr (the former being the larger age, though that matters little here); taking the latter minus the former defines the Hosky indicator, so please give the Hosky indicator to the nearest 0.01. 0.10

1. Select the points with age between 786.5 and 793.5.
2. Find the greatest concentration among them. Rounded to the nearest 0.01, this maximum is 2.09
